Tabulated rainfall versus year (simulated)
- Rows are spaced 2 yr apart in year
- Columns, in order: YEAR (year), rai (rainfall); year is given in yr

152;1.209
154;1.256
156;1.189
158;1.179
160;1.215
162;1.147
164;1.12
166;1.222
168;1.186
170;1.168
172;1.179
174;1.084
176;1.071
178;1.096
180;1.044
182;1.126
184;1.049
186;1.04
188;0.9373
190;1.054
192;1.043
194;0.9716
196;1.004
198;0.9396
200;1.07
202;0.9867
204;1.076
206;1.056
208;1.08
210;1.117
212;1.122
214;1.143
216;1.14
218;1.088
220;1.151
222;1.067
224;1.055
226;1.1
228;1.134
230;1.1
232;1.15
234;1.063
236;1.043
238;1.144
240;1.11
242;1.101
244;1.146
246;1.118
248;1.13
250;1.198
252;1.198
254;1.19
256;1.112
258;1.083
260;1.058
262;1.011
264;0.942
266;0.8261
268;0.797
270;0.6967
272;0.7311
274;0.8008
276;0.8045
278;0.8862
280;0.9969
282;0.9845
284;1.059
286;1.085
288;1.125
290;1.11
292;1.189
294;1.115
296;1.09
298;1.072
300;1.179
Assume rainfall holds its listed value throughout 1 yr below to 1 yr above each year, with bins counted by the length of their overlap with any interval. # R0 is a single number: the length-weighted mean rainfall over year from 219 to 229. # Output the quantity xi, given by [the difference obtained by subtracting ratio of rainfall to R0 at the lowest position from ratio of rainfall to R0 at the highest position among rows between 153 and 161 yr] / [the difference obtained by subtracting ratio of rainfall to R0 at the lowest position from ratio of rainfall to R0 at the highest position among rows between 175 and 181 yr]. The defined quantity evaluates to 1.5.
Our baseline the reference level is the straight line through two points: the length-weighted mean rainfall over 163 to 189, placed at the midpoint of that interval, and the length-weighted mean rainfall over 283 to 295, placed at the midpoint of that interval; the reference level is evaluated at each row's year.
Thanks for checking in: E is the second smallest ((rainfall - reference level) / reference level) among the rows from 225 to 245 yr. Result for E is -0.04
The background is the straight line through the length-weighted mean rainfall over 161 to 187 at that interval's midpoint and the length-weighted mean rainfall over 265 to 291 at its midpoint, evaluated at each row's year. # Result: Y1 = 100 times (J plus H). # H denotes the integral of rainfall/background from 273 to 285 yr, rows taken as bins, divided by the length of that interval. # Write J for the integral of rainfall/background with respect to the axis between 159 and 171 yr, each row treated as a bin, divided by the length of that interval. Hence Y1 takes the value 205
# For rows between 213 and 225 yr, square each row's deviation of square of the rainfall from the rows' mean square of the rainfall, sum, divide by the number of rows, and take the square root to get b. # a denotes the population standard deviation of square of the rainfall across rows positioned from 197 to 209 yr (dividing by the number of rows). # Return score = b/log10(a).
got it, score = -0.088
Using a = 0.11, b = 0.09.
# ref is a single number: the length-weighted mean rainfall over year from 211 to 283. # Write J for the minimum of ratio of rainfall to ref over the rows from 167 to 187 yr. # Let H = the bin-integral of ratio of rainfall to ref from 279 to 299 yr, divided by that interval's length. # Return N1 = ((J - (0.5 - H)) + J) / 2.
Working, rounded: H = 1.04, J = 1.00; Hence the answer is 1.27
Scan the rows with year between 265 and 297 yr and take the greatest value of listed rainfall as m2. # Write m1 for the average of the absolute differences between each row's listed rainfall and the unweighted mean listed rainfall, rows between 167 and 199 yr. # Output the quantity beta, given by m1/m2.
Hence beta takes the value 0.050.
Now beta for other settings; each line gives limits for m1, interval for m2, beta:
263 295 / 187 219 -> 0.119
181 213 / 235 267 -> 0.039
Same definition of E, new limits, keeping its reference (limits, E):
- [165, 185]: -0.05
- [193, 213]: -0.12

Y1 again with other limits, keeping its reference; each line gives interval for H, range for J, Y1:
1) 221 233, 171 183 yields 207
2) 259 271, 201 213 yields 196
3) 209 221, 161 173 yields 212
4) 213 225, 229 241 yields 218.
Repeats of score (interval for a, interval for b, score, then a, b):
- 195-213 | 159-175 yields -0.109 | 0.12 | 0.10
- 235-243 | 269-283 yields -0.169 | 0.08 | 0.19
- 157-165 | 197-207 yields -0.100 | 0.08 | 0.11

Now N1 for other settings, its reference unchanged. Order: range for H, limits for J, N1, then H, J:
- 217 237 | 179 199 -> 1.18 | 1.05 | 0.90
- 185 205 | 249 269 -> 1.00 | 0.97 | 0.77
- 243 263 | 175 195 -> 1.19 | 1.08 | 0.90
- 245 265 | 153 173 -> 1.36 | 1.06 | 1.08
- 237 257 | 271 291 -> 1.00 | 1.10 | 0.70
